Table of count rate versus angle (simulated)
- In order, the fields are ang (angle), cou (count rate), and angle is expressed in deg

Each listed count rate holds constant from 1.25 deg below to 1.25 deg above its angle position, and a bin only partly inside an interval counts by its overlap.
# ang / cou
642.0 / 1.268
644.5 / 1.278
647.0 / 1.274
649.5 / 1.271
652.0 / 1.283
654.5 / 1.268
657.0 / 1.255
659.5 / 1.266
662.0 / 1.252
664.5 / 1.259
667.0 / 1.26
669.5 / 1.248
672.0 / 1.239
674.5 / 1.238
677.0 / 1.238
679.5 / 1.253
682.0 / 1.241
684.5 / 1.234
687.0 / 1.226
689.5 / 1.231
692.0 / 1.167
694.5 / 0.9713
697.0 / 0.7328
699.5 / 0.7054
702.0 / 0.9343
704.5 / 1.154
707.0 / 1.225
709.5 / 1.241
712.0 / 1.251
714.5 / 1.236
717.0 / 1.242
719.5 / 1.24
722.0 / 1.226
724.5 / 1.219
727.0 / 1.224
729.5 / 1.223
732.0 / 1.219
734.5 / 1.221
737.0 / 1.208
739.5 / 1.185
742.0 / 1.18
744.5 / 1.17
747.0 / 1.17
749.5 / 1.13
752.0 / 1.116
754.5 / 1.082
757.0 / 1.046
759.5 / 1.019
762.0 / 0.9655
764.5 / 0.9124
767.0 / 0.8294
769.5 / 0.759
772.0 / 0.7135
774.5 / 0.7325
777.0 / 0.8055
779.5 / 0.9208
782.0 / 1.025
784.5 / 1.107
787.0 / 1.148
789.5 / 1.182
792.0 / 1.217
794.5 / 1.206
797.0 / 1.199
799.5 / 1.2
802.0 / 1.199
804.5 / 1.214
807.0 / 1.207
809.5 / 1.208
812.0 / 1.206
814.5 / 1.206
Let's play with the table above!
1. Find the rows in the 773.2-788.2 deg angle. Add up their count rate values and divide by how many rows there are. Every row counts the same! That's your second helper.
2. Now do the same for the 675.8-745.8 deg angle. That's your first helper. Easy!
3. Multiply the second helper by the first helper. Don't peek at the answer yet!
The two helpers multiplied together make 1.11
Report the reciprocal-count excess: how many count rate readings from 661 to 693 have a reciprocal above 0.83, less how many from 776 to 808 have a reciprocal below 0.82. 1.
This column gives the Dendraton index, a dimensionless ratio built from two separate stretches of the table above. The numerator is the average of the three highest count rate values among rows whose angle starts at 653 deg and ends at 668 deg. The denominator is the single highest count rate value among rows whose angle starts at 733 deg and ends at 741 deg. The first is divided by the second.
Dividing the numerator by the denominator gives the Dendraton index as 1.04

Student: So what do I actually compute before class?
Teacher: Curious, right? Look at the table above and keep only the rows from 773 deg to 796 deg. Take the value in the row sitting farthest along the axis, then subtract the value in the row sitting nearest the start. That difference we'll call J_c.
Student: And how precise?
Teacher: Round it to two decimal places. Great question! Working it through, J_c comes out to 0.47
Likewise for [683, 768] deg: -0.40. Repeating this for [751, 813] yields 0.09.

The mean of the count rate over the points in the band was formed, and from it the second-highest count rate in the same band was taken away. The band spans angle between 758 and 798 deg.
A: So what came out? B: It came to -0.22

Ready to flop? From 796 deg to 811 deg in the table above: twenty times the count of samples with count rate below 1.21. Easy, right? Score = 100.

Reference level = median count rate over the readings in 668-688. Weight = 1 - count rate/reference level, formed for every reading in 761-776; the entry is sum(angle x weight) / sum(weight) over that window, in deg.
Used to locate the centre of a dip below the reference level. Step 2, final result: 769.2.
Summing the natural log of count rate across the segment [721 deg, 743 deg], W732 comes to 1.7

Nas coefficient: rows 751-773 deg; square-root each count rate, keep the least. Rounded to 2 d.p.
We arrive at 0.84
